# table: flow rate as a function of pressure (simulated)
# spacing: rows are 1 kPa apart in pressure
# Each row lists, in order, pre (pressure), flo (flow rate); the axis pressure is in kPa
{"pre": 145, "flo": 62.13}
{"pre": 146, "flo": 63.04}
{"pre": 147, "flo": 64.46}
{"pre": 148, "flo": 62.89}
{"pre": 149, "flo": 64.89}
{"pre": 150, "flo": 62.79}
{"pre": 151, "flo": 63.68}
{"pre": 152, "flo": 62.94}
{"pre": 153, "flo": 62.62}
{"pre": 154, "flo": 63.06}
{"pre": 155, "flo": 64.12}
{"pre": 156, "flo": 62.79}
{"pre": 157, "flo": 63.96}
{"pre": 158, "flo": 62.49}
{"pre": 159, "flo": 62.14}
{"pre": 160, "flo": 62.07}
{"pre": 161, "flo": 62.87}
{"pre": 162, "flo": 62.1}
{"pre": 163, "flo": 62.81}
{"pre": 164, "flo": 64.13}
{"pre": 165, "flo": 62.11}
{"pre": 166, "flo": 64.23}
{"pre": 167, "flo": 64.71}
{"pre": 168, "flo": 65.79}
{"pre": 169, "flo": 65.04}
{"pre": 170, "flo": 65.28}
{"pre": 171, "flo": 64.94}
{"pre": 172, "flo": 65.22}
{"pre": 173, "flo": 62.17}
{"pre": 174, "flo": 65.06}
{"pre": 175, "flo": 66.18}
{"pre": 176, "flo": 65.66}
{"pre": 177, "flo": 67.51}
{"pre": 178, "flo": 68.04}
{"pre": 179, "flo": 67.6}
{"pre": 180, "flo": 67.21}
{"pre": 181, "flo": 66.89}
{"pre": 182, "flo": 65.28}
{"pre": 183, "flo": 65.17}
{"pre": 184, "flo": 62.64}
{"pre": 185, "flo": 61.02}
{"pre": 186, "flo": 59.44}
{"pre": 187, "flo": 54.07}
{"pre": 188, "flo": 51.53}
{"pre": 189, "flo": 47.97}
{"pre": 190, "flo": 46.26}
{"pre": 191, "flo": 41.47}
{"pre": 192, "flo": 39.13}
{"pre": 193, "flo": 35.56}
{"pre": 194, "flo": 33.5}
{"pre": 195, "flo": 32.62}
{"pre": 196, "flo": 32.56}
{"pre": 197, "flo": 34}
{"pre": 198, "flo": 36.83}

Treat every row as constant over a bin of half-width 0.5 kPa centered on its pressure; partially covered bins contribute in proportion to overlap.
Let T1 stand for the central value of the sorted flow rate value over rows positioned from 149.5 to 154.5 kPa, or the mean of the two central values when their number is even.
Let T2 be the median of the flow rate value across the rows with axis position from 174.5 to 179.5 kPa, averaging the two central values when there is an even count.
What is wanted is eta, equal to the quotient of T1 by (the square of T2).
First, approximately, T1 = 62.9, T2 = 68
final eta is 0.014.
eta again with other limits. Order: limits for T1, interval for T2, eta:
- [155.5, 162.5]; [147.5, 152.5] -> 0.016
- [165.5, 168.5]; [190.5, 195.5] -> 0.051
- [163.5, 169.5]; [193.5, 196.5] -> 0.061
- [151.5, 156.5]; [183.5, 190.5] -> 0.022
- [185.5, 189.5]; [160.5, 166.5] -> 0.013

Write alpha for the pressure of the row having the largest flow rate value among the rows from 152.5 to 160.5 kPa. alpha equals 155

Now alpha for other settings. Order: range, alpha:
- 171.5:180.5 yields 178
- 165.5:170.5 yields 168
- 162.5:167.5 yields 167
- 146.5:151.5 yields 149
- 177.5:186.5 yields 178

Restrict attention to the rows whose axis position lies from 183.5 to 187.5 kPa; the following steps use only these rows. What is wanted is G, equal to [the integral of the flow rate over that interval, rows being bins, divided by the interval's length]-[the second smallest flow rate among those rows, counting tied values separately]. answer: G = -0.1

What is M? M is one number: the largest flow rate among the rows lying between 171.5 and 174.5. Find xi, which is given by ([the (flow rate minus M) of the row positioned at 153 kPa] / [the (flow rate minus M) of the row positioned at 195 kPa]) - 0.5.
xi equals 0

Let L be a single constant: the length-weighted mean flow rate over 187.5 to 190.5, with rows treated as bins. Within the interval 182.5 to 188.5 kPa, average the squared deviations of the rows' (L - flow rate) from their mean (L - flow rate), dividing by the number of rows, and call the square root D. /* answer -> 4.8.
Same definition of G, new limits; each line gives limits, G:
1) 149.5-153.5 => 0.2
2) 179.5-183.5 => 0.9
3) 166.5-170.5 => 0.2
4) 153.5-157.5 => 0.4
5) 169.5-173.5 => -0.5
